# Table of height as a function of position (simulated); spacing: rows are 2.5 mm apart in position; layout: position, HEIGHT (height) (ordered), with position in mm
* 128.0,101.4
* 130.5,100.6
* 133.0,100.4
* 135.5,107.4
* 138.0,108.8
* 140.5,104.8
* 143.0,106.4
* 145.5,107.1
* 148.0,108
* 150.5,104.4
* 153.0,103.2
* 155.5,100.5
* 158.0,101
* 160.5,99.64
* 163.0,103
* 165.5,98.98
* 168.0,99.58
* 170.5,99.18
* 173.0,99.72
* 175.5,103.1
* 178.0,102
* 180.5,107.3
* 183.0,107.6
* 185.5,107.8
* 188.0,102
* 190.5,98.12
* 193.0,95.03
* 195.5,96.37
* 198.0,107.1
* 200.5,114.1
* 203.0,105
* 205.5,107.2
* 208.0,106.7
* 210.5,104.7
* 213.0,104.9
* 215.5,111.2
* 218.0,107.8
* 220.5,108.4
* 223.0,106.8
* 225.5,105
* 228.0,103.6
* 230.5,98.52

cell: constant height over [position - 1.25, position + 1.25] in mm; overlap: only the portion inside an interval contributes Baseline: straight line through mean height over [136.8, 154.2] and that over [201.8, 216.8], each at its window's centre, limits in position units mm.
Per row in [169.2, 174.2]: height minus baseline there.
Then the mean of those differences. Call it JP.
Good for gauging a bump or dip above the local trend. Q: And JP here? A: -6.9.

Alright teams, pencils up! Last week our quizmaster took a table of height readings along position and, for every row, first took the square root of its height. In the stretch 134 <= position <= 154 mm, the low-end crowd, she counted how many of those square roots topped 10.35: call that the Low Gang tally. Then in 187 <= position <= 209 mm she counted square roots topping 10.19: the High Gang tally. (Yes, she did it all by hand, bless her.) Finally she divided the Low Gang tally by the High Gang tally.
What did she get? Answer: 0.60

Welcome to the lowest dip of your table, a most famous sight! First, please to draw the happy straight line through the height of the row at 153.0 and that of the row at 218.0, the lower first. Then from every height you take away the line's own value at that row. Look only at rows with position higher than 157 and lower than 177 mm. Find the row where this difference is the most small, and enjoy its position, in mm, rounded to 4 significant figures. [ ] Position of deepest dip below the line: 170.5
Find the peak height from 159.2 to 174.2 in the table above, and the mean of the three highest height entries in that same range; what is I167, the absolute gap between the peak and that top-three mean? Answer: 2.2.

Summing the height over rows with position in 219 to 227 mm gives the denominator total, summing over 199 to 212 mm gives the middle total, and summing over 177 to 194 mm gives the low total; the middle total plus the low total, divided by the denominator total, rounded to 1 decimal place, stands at 3.9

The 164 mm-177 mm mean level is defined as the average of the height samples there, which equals 100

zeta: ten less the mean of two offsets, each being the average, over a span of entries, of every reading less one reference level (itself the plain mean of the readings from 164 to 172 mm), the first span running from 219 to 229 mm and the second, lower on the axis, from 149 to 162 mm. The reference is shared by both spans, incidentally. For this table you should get 5.4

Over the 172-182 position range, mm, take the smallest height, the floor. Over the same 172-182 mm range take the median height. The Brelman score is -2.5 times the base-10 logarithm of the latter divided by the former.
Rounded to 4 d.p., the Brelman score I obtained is -0.0304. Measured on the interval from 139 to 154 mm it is -0.0250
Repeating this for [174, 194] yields -0.0827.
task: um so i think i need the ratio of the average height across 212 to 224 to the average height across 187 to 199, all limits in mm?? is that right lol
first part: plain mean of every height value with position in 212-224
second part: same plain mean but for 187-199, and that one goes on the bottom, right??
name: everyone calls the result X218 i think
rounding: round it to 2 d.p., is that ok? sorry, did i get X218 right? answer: 1.08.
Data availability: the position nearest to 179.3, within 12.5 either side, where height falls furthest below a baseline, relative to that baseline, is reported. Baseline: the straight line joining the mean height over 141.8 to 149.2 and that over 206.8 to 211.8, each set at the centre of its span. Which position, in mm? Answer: 190.5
